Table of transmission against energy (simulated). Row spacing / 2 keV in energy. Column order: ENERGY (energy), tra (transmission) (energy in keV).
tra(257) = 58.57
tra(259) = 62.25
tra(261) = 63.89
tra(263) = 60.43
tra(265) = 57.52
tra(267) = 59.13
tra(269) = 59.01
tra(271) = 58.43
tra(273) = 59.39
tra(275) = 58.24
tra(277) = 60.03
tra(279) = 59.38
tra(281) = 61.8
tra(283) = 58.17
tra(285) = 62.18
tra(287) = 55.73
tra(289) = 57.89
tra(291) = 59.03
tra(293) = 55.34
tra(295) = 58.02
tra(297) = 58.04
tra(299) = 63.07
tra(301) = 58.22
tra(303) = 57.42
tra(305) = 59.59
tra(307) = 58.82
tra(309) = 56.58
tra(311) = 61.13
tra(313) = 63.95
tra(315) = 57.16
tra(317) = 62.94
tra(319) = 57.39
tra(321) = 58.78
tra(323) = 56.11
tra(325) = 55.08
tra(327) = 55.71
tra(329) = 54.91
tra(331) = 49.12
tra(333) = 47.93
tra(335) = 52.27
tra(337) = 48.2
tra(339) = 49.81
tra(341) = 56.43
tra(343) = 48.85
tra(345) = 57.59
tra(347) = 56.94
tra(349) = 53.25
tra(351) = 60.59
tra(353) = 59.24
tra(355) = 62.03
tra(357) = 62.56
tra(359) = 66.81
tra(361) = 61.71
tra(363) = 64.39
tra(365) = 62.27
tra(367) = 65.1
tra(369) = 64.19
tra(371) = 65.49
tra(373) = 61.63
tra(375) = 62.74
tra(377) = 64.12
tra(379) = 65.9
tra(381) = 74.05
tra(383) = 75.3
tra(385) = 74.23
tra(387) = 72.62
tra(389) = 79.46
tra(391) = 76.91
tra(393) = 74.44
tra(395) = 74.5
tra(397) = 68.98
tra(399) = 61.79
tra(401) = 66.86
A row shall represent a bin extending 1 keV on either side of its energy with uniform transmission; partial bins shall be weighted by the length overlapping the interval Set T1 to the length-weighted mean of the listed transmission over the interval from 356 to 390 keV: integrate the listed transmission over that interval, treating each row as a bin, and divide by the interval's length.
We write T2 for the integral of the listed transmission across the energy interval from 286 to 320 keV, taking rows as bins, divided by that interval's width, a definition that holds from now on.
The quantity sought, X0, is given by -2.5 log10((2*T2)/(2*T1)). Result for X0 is 0.14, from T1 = 67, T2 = 59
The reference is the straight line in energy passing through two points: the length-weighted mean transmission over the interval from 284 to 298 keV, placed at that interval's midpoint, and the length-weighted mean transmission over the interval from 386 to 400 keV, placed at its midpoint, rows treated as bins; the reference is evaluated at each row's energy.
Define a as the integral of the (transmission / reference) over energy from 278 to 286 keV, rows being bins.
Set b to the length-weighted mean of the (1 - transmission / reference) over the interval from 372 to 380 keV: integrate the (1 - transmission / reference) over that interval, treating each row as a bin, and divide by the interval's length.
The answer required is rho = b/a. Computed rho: 0.0111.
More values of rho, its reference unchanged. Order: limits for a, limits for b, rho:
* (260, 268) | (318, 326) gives 0.0101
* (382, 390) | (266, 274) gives -0.0086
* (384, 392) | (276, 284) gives -0.0071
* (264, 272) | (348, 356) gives 0.0140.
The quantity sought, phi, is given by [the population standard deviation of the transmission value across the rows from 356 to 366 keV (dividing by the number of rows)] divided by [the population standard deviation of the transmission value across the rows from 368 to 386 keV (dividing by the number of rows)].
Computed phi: 0.4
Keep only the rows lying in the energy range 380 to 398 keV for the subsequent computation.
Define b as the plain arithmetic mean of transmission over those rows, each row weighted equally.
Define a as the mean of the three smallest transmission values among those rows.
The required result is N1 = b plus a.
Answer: 146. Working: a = 72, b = 74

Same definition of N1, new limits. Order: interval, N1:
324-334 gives 103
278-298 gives 115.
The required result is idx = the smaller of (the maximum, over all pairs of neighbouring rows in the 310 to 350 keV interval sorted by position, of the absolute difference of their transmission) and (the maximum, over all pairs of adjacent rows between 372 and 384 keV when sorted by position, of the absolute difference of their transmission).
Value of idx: 8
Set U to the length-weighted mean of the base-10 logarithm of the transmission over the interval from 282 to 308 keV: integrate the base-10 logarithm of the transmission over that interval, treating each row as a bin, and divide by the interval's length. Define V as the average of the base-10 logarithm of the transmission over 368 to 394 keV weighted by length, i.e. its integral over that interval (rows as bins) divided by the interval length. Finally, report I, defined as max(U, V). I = 1.844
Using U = 1.77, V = 1.84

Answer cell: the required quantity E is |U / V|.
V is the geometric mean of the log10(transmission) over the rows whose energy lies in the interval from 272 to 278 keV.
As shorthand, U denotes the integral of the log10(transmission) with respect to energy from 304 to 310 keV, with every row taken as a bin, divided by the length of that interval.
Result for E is 1.00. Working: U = 1.77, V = 1.77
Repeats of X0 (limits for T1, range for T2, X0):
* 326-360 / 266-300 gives -0.07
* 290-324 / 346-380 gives -0.06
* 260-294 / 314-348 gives 0.09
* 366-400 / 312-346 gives 0.26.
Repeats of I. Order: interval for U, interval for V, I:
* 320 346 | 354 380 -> 1.804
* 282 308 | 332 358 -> 1.767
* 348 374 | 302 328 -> 1.794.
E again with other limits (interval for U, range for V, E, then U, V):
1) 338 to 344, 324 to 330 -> 0.98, 1.71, 1.74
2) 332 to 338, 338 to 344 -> 0.99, 1.69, 1.71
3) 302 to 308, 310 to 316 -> 0.99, 1.77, 1.78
